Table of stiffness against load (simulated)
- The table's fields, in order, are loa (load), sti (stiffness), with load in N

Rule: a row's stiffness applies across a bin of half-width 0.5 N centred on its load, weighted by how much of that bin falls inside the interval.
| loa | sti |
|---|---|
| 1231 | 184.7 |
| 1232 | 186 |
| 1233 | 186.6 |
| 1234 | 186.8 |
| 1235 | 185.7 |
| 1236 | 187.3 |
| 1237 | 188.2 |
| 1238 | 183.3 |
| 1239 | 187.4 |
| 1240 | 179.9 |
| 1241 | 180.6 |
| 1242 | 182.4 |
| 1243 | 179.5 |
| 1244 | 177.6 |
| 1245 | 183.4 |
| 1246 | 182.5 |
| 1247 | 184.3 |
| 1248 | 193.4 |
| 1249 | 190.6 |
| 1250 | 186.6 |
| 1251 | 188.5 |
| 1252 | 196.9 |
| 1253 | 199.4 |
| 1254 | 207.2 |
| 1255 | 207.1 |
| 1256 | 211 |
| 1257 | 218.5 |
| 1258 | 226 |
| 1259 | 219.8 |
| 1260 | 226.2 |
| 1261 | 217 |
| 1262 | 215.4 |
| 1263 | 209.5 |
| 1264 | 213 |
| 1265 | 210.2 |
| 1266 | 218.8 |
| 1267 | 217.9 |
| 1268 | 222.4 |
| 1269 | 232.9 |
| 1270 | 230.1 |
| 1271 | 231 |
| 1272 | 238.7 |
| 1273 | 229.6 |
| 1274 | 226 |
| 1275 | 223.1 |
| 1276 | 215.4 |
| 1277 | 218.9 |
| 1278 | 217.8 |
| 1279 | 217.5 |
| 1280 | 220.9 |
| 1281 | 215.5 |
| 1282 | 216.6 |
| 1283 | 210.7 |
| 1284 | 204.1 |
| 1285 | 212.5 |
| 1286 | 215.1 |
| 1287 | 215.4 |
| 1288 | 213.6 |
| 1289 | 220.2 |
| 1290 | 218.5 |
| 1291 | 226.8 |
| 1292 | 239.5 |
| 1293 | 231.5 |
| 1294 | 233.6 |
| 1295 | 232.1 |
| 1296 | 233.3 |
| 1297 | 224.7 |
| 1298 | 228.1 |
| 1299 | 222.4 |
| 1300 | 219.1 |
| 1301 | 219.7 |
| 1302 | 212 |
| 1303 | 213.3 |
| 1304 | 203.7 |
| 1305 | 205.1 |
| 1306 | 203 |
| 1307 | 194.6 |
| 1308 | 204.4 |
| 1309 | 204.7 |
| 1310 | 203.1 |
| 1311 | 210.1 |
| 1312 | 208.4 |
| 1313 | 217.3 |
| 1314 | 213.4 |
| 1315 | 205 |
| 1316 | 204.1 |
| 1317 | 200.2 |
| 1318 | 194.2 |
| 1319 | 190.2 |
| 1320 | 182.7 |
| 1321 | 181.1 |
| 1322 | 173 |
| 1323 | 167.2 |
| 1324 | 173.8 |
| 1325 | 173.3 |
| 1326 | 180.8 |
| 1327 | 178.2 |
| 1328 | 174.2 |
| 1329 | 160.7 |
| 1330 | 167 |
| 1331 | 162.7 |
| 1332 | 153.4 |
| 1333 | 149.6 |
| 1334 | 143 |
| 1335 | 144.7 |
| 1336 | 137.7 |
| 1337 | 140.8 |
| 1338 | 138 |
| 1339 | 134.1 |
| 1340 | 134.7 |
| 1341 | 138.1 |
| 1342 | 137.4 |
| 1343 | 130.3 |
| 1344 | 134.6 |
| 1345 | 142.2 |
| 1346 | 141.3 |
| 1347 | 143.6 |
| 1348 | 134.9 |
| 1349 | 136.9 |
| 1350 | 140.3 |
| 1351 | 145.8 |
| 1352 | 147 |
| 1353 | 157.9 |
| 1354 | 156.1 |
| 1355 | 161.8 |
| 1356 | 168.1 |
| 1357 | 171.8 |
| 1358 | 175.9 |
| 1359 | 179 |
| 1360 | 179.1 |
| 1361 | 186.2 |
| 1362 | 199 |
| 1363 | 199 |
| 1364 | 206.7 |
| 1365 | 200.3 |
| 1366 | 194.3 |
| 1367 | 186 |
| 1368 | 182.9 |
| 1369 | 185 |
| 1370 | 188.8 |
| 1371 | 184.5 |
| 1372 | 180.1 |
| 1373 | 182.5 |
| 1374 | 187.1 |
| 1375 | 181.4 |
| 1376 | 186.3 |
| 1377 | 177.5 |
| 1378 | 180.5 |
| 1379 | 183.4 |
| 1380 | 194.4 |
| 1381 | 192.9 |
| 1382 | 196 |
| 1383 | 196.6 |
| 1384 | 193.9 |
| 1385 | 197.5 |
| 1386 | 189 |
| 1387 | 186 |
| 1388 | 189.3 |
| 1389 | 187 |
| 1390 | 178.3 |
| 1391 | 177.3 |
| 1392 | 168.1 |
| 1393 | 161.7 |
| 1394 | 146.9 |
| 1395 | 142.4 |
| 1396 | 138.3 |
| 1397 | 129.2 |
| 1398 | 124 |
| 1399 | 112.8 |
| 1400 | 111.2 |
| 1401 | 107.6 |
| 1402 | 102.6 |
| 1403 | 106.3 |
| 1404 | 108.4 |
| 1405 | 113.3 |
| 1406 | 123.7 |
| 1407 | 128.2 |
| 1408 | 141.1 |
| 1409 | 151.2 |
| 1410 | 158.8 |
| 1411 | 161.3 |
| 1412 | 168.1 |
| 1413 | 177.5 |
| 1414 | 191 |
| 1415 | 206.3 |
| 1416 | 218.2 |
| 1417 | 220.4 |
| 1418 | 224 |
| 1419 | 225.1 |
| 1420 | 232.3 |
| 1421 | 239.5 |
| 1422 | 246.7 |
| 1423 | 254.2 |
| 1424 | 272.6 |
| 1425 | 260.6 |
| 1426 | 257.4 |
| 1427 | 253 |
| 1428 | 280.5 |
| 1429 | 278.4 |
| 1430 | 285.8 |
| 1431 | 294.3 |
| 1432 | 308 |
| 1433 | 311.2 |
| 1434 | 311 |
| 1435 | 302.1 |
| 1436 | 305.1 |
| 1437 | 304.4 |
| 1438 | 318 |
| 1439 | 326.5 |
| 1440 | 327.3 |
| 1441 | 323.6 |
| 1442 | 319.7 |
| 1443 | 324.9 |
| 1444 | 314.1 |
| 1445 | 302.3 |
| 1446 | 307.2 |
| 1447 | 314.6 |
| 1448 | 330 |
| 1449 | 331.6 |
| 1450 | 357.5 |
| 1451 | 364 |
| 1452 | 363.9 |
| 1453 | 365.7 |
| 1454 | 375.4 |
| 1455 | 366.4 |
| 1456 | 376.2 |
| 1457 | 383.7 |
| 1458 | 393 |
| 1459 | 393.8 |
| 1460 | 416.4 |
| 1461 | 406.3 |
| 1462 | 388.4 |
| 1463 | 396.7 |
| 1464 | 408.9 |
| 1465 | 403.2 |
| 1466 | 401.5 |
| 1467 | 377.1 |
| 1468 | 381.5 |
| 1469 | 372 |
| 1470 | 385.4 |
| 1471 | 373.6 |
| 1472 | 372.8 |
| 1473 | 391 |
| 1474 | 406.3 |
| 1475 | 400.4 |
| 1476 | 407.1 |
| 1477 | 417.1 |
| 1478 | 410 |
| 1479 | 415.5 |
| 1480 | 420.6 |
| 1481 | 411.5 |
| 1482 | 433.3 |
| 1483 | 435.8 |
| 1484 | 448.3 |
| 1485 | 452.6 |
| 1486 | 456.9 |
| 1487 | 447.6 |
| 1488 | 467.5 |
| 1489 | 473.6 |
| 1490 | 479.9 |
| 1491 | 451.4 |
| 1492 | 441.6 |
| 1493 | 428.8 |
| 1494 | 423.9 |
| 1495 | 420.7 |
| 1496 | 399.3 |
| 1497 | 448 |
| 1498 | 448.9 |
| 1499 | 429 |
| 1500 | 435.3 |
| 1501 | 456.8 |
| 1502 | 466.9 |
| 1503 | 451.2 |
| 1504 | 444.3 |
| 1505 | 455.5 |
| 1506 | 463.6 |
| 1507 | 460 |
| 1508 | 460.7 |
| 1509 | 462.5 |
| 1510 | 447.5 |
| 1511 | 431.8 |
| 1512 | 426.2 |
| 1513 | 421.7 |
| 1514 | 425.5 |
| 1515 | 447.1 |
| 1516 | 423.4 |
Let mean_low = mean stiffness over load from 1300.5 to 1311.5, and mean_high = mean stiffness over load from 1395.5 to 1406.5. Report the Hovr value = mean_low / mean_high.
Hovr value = 1.8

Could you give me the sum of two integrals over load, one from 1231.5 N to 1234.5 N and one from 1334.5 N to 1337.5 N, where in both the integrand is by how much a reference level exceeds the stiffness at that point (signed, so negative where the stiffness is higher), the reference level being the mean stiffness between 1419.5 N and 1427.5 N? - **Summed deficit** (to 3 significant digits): 530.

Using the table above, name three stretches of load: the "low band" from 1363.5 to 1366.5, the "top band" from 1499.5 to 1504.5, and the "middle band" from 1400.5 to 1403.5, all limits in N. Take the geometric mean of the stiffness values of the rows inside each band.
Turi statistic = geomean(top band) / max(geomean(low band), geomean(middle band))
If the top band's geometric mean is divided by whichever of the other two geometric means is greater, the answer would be 2.25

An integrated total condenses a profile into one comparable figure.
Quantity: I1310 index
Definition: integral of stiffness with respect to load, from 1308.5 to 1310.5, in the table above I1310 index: 408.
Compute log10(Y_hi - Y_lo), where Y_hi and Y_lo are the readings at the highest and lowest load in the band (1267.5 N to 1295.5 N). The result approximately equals 1.0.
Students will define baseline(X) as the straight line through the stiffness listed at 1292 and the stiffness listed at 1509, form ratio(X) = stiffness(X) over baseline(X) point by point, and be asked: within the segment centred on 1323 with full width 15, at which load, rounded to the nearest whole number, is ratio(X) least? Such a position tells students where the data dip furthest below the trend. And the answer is 1329 N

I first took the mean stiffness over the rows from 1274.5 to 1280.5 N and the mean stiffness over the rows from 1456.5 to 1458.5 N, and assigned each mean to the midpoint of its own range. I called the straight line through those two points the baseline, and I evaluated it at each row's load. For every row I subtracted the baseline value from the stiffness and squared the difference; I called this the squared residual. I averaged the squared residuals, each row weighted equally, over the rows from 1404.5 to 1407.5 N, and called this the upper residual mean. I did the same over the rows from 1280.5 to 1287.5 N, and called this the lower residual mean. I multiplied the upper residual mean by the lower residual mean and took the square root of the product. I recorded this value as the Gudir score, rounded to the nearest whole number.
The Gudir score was 2839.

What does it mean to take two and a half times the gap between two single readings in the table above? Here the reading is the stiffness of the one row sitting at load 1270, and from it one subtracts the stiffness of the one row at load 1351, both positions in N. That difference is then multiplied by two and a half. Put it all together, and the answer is 211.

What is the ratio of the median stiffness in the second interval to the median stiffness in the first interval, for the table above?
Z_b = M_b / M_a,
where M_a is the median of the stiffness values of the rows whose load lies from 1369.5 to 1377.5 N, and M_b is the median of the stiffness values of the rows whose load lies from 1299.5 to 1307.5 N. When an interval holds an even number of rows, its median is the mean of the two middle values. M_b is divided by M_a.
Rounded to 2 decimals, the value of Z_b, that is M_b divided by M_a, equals 1.14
